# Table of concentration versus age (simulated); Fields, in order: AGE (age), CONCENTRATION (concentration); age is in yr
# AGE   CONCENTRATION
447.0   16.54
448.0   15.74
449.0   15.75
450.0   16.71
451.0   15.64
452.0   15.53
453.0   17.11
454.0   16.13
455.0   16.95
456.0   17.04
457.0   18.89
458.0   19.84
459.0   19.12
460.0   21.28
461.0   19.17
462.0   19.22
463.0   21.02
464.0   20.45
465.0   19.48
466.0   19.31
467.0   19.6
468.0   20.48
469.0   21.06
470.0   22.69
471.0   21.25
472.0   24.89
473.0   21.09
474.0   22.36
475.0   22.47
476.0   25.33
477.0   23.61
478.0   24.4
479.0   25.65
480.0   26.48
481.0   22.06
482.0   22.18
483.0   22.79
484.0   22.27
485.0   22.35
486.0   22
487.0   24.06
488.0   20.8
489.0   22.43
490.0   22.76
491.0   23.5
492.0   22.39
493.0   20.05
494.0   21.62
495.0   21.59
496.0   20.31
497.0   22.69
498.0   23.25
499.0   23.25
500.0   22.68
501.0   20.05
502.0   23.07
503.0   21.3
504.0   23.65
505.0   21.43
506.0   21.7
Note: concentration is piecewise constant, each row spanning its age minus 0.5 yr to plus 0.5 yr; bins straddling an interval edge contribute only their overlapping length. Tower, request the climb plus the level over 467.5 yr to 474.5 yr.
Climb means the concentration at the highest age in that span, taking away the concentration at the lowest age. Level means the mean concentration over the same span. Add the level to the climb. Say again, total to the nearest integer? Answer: 24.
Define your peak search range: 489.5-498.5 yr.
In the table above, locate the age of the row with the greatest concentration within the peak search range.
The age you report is 491.0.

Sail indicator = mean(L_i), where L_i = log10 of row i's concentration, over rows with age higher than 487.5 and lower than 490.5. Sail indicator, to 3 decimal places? 1.342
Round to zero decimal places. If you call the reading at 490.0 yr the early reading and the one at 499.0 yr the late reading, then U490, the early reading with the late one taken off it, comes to 0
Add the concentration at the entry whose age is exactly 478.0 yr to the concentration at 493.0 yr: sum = 44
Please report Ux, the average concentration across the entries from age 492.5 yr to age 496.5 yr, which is 20.9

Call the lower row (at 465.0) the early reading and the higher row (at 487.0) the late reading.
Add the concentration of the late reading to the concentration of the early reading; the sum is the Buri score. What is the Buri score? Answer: 43.5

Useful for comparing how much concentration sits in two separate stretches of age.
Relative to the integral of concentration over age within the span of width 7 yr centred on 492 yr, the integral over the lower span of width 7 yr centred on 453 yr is 0.75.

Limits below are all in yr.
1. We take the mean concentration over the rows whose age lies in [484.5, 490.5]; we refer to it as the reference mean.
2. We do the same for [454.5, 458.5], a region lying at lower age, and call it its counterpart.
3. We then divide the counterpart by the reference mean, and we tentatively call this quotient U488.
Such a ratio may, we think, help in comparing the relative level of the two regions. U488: 0.81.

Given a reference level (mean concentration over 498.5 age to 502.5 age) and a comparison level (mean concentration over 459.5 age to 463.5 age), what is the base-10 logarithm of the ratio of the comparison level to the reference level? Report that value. -0.043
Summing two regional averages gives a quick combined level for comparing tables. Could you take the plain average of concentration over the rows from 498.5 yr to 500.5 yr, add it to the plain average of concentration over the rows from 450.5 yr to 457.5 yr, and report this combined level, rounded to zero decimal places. 40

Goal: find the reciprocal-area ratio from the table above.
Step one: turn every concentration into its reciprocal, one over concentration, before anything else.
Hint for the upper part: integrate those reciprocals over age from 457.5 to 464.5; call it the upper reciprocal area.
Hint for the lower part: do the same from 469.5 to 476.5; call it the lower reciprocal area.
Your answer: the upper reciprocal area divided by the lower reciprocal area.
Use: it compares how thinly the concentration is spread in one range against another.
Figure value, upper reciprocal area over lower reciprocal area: 1.14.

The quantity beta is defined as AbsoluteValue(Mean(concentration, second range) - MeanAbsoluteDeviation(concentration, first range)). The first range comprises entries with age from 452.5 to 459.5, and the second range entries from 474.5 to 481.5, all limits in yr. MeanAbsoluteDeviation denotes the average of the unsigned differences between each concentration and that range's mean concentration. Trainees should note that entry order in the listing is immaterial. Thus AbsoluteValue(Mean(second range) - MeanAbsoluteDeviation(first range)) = 23.1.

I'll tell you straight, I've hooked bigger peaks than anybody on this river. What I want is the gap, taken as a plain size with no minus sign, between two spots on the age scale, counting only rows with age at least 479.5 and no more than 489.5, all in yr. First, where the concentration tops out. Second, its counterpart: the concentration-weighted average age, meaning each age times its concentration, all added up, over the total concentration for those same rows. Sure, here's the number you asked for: 4.4 yr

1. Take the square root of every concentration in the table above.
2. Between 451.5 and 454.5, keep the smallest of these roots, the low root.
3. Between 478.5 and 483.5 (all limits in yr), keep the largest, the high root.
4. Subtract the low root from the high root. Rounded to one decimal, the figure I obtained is 1.2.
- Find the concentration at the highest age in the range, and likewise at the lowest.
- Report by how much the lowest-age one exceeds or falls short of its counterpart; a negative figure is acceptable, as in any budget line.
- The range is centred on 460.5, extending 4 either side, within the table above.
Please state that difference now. -1.6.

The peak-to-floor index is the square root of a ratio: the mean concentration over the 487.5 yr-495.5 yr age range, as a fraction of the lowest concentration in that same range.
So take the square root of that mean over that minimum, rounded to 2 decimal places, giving 1.04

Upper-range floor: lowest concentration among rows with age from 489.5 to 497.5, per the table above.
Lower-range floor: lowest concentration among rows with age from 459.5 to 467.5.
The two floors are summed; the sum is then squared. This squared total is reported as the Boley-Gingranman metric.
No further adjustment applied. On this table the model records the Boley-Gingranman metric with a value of 1538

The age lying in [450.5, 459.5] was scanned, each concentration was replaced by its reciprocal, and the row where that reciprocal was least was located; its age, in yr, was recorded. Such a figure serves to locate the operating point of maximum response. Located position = 458.0 yr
